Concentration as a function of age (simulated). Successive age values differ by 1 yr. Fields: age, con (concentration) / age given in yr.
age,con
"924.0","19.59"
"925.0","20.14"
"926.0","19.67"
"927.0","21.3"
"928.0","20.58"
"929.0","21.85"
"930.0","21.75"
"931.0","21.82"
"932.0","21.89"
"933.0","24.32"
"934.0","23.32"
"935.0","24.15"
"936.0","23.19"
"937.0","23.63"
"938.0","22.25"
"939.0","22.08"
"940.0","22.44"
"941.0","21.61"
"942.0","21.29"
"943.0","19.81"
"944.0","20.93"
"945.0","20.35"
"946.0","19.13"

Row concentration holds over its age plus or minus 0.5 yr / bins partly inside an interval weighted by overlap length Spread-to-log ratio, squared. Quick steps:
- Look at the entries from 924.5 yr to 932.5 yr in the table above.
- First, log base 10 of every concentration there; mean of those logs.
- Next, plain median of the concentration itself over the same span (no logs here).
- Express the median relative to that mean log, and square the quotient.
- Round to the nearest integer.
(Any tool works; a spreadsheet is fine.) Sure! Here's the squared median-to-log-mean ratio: 264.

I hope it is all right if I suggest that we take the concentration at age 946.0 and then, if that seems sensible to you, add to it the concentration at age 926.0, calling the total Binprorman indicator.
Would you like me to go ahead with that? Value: 38.8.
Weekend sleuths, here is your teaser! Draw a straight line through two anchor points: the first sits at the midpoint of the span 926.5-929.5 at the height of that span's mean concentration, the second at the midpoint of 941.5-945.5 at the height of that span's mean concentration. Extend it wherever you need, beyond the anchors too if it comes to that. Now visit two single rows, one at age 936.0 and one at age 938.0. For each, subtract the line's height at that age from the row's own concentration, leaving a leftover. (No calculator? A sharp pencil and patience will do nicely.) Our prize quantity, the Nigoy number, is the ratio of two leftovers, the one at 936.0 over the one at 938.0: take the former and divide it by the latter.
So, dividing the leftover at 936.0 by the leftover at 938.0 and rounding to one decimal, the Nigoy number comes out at 1.6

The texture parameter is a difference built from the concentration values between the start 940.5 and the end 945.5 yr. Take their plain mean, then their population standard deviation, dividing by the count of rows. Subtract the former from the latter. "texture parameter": -20.2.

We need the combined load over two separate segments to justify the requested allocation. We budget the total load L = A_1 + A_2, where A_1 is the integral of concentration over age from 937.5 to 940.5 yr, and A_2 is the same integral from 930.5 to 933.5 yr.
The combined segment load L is 135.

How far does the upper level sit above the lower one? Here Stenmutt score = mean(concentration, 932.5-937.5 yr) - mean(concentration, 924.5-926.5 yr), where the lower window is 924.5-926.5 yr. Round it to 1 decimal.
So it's 3.8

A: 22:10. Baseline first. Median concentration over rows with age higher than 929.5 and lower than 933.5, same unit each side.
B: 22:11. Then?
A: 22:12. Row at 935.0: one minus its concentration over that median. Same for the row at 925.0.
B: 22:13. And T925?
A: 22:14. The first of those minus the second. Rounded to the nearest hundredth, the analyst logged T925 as -0.18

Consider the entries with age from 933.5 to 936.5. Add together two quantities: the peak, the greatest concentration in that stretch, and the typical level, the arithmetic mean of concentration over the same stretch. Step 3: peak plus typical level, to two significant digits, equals 48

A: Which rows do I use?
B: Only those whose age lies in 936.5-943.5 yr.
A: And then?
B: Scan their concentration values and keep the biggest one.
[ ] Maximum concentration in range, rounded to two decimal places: 23.63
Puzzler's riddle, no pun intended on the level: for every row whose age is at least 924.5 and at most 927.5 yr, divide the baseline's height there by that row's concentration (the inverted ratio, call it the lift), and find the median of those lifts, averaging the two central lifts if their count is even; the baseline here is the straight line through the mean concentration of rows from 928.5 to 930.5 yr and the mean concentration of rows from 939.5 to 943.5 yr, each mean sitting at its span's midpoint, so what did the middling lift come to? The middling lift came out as 1.09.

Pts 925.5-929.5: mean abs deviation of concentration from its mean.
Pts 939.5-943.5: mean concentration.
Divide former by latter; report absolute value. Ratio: 0.034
